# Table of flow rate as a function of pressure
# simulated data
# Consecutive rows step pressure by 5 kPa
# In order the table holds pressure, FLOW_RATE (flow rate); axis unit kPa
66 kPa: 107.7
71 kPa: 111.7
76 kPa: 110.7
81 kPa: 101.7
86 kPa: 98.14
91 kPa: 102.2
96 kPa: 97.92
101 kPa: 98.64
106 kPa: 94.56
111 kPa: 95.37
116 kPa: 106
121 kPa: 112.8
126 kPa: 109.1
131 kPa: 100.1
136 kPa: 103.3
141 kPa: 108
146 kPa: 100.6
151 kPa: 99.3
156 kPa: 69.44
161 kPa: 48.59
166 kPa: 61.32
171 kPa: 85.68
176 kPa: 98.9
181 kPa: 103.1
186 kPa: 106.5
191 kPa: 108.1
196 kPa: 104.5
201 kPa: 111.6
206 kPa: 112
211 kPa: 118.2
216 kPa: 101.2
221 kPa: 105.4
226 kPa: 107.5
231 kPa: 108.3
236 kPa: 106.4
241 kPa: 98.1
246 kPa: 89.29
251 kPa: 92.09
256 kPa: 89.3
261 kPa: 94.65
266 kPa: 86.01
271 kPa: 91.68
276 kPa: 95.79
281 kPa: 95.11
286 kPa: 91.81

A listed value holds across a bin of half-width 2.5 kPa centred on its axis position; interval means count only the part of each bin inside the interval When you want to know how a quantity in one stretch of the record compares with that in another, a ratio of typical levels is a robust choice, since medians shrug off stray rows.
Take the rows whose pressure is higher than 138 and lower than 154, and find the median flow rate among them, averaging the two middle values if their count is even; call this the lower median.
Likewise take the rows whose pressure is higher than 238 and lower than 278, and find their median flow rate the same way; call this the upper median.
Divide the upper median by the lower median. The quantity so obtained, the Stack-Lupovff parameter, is 0.91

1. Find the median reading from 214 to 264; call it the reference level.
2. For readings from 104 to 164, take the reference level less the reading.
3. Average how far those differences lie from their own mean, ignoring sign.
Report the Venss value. 12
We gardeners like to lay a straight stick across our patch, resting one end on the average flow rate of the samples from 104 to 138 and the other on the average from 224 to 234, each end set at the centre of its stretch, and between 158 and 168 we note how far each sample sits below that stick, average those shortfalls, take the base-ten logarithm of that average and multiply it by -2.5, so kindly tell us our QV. -4.2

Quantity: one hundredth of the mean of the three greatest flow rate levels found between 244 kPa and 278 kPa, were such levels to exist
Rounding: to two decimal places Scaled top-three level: 0.94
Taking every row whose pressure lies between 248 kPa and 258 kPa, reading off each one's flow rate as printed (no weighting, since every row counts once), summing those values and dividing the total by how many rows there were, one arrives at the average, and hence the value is 91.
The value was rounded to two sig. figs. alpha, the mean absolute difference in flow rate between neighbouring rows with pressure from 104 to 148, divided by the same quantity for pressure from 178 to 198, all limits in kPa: 2.0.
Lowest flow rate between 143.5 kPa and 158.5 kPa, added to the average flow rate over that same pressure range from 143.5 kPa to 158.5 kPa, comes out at 159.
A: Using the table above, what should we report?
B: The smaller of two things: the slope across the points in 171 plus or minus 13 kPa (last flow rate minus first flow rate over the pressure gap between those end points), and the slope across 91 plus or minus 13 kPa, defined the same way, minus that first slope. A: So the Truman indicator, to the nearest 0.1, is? -2.9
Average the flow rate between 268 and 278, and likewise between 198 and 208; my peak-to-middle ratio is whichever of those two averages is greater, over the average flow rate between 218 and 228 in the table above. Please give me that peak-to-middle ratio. 1.05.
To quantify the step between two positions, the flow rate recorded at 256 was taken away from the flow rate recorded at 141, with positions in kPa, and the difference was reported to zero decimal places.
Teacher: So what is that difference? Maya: 19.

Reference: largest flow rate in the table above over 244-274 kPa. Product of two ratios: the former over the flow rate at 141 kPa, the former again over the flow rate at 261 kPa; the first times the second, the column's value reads 0.88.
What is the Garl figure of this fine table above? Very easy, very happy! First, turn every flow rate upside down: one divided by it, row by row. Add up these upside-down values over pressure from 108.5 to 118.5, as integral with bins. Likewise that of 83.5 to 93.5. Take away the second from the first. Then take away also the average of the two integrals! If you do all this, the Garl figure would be -0.10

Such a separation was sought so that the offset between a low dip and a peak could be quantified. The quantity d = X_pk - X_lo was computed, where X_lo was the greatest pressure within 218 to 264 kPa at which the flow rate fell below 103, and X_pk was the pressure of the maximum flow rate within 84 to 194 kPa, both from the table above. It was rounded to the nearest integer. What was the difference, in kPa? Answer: -140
